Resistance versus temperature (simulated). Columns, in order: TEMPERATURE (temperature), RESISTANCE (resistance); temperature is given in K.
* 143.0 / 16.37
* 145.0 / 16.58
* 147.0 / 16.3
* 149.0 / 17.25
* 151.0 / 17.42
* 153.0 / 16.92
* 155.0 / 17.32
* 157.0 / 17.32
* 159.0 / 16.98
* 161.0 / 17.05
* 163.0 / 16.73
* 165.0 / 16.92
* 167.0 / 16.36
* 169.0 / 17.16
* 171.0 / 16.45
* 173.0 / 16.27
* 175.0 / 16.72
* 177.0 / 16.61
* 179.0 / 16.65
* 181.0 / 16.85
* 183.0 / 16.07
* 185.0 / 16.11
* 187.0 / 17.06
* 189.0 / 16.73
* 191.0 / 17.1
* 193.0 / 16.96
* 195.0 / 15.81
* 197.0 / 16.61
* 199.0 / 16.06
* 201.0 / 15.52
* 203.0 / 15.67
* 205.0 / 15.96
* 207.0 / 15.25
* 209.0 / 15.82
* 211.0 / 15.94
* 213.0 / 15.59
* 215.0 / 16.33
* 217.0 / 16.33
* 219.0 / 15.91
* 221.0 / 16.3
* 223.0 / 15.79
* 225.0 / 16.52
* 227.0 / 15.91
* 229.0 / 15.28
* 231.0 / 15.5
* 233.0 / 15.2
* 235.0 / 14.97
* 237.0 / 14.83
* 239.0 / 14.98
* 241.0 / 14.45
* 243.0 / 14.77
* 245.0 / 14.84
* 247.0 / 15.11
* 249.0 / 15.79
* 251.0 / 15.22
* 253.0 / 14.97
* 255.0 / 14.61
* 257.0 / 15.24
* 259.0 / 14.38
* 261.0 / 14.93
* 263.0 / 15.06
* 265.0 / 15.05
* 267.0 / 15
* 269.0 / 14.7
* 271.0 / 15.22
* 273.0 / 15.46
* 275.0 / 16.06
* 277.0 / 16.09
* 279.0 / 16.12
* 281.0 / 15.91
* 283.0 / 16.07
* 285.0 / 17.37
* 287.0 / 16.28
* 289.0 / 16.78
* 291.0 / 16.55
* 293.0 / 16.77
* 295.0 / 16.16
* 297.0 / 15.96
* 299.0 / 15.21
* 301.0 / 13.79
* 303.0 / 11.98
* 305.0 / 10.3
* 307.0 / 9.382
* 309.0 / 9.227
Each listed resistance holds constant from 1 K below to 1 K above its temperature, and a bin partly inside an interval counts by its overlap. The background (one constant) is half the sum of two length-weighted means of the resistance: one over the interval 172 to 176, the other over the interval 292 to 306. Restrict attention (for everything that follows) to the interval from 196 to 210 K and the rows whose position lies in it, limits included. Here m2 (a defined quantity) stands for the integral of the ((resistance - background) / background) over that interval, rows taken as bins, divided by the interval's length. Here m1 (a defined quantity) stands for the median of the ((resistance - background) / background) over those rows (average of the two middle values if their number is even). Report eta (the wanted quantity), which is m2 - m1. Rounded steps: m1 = 0.03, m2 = 0.028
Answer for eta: 0.001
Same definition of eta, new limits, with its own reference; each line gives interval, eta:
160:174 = -0.002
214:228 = -0.009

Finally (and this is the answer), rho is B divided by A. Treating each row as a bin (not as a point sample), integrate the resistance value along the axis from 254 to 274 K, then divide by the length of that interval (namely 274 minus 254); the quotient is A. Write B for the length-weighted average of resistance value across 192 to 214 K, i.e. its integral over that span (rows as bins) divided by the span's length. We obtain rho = 1.06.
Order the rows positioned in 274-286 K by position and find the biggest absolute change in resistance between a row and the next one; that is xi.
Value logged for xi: 1.3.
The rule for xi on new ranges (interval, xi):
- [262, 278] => 0.6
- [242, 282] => 0.9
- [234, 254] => 0.7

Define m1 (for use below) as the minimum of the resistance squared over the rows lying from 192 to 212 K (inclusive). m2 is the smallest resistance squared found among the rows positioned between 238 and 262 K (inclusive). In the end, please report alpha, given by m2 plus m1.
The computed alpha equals 439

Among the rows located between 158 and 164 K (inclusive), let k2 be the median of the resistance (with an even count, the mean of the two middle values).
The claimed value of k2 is 17.0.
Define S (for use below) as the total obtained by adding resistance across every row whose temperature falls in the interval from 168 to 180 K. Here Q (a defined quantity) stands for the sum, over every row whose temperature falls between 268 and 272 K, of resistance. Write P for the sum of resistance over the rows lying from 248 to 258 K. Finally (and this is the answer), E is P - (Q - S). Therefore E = 146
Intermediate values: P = 76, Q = 30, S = 100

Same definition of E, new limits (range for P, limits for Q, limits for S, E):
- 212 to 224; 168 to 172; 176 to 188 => 162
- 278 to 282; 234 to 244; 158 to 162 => -8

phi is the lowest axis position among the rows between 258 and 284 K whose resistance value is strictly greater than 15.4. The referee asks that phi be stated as 273.0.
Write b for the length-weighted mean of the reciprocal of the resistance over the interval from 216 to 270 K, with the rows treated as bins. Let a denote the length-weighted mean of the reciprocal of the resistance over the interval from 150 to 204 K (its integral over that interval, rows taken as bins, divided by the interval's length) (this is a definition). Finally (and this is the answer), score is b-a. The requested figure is 0.006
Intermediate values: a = 0.060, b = 0.0657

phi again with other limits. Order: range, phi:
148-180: 149.0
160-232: 161.0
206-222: 209.0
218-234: 219.0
